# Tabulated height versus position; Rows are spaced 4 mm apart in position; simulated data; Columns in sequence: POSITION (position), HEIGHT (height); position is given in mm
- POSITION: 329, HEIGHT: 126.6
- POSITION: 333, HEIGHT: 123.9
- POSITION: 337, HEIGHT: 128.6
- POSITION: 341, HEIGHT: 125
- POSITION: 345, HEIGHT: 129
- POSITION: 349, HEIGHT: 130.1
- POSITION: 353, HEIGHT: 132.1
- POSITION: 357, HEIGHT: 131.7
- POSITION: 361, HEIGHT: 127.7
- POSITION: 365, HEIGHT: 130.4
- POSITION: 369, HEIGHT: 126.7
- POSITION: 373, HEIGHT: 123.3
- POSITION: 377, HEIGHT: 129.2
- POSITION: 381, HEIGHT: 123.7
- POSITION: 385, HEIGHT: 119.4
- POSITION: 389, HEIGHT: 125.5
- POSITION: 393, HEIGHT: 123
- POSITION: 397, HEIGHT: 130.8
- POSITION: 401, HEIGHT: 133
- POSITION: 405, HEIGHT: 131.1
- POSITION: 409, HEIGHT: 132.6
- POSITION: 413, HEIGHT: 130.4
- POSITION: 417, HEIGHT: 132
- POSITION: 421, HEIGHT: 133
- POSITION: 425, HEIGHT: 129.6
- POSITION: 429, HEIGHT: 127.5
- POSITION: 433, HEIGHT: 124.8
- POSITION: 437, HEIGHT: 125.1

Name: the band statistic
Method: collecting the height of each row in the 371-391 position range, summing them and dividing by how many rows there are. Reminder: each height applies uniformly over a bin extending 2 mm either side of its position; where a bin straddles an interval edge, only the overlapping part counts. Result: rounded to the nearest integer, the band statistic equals 124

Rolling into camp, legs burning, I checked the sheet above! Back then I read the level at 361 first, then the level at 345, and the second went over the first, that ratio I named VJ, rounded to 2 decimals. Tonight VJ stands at 1.01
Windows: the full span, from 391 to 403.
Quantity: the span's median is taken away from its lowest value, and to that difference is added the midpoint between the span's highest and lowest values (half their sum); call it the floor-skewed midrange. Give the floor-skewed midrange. 120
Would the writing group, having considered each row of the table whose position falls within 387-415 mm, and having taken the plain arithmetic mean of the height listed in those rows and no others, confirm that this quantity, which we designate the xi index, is 129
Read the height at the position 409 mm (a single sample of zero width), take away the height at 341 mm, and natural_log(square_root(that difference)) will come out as 1.0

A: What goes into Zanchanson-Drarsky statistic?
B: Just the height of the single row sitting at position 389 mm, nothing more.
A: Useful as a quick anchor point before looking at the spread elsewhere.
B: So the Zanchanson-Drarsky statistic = 125.5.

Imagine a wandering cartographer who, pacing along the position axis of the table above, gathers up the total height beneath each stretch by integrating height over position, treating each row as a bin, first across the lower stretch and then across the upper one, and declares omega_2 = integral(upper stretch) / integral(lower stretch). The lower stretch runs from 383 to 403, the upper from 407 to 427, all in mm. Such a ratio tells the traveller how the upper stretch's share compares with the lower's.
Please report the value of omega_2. 1.04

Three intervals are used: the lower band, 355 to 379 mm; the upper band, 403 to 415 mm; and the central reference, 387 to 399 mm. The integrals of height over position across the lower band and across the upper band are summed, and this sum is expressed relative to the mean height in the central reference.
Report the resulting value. 36.8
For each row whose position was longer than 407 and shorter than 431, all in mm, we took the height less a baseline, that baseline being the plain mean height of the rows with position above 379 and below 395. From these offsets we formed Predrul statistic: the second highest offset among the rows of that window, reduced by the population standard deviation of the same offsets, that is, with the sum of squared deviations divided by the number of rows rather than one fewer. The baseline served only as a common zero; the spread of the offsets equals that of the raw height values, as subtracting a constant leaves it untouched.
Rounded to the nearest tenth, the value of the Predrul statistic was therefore 7.8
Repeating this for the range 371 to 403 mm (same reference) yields 3.6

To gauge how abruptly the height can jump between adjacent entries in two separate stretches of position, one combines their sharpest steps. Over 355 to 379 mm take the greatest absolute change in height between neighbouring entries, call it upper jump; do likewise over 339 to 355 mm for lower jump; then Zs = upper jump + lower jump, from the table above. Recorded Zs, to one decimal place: 9.9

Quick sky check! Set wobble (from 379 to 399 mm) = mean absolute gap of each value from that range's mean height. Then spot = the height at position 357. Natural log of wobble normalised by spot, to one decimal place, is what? -3.8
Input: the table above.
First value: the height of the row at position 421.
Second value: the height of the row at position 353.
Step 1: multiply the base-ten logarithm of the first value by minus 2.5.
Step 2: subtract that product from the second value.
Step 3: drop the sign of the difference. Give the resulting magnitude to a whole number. 137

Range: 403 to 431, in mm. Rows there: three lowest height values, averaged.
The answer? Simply 129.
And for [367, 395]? 122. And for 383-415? 123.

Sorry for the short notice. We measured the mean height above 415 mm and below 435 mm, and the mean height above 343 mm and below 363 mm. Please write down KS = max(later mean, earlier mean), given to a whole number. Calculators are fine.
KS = 130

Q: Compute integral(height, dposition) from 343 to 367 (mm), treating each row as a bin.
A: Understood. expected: 3124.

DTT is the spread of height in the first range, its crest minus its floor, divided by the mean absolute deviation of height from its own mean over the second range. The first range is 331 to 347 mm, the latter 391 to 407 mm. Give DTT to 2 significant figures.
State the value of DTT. 1.6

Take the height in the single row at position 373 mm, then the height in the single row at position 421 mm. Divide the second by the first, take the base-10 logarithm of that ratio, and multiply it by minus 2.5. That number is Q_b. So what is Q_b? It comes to -0.082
